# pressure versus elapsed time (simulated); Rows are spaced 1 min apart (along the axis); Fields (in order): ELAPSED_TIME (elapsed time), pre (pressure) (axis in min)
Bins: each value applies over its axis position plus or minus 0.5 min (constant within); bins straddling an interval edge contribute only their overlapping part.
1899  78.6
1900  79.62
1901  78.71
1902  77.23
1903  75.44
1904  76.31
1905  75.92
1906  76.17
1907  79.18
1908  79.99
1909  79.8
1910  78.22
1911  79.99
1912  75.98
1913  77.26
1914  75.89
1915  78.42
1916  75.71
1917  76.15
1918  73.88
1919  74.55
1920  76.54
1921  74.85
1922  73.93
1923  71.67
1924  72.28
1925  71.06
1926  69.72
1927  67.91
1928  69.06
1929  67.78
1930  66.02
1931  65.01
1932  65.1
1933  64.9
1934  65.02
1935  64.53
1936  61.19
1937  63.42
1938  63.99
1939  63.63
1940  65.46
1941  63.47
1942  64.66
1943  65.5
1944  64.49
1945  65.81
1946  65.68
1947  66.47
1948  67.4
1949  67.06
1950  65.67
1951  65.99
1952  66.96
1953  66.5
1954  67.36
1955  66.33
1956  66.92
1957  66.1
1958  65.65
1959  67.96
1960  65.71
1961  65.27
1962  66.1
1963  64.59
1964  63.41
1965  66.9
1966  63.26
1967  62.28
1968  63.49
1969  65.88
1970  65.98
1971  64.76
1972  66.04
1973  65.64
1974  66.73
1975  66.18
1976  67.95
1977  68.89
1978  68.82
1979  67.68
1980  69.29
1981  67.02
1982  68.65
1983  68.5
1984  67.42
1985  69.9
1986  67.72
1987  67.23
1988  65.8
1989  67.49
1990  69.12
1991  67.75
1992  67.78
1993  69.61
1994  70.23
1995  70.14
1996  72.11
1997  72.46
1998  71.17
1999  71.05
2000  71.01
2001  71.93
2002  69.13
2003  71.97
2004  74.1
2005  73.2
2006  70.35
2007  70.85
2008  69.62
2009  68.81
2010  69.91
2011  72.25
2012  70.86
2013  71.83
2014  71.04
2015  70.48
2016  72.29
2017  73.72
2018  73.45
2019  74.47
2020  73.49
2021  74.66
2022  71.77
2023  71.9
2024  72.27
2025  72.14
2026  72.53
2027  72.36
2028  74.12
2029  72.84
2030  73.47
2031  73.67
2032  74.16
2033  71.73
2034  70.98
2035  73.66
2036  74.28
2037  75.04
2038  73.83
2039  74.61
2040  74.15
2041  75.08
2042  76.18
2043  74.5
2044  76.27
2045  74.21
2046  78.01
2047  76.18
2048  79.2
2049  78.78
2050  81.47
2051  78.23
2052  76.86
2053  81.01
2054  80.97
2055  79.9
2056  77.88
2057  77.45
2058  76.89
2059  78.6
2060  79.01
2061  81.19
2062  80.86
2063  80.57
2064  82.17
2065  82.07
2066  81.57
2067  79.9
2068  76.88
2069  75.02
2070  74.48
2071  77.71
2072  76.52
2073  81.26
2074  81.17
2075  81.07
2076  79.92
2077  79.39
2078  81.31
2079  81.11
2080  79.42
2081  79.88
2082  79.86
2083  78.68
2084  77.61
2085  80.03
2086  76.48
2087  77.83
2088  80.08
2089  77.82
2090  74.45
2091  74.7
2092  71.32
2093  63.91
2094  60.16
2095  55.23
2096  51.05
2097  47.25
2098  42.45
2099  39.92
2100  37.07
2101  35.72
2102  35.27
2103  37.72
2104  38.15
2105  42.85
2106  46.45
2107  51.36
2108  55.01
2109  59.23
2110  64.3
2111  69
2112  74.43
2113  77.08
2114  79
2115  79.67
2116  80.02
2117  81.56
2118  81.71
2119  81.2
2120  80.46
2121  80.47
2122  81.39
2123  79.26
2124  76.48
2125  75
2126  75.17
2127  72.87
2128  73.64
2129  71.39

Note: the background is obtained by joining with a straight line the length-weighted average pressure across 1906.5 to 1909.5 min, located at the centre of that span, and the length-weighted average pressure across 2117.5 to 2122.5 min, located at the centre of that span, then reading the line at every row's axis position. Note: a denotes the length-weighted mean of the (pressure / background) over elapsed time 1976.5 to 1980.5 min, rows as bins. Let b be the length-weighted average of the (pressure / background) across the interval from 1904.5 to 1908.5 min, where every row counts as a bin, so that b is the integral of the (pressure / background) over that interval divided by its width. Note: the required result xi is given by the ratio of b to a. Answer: 1.14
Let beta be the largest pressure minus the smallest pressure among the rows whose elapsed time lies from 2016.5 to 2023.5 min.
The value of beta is 2.89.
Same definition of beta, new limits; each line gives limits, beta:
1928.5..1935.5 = 3.25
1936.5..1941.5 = 2.04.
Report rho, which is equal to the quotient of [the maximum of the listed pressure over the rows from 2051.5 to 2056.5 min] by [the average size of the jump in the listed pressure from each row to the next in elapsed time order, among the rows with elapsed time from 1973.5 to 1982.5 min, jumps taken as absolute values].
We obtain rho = 65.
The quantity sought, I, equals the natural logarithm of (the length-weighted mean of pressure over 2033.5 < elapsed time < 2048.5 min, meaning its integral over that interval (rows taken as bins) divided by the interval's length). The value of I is 4.32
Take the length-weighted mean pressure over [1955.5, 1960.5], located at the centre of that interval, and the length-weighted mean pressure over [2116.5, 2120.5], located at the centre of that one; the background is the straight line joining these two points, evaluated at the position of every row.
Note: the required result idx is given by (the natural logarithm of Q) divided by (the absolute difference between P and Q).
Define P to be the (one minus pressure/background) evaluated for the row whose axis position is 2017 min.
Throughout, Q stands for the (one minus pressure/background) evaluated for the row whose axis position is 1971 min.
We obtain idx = -46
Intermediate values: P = -0.025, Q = 0.043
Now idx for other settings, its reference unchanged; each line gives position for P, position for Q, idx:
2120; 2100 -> -1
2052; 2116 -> -125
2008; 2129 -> -18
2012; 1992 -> -202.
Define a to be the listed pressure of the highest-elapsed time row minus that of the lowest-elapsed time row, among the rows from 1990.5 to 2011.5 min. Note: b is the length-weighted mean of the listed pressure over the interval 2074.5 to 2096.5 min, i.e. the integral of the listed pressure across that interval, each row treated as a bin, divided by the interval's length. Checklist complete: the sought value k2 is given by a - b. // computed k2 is -70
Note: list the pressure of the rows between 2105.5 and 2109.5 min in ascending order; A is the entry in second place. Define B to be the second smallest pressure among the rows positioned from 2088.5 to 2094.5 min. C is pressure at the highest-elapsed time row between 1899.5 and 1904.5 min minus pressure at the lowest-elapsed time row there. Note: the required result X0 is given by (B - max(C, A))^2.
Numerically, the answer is 158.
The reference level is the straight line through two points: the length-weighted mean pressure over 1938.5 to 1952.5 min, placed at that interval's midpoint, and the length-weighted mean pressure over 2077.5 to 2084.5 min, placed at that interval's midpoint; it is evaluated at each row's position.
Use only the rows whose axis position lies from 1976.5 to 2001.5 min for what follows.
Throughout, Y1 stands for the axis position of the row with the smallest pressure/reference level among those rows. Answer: 1988 min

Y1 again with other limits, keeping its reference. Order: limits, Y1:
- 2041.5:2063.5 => 2045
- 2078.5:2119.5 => 2102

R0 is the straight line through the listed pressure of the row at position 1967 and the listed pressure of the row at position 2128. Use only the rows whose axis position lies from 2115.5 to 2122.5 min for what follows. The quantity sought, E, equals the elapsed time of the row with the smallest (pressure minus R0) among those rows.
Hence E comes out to 2116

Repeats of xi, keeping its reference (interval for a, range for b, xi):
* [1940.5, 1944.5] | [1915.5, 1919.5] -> 1.17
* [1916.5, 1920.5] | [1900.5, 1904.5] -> 1.02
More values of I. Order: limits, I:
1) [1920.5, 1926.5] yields 4.28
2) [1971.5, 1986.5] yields 4.22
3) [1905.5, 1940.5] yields 4.27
